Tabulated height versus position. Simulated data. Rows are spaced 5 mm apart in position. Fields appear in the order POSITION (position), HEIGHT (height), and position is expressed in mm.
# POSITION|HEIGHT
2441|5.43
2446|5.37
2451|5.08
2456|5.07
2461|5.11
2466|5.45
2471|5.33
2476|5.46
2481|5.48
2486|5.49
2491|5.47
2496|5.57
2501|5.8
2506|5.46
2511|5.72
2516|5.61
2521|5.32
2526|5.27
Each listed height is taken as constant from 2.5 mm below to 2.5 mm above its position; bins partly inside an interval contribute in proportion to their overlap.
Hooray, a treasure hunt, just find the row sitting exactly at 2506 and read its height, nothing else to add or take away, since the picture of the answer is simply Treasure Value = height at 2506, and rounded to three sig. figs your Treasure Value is 5.46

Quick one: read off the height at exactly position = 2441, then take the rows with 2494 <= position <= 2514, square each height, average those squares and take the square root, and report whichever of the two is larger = 5.64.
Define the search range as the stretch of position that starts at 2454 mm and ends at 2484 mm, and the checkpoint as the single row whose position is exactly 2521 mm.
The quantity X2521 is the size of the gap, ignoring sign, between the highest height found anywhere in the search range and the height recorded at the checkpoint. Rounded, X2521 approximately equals 0.16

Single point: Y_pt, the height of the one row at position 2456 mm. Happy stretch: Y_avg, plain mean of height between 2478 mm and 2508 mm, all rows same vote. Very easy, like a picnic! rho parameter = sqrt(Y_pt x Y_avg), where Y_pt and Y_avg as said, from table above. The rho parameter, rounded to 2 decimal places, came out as 5.30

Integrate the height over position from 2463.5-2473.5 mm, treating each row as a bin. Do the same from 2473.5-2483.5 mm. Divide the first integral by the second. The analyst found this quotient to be 1.0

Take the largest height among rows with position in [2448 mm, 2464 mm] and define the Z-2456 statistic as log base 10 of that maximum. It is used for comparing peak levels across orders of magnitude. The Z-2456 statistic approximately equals 0.708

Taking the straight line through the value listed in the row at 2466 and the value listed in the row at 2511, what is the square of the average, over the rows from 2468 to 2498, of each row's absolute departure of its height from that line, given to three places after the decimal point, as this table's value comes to 0.008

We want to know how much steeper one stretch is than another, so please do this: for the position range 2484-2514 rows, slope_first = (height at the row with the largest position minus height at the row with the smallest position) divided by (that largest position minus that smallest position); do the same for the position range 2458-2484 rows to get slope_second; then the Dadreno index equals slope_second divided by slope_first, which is 2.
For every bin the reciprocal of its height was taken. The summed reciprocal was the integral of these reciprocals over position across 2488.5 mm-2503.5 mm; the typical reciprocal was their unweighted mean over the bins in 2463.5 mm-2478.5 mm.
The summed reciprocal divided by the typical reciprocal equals 14.5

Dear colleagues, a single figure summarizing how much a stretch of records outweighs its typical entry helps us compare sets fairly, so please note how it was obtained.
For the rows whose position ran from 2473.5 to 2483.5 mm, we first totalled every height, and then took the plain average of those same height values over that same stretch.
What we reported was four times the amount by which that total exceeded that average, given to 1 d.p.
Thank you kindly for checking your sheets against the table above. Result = 21.9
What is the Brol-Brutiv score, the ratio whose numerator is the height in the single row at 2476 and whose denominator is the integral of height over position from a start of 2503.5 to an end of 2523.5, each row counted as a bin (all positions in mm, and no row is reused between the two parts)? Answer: 0.0494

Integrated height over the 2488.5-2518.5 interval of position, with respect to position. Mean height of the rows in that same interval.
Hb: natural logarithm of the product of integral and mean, 6.85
